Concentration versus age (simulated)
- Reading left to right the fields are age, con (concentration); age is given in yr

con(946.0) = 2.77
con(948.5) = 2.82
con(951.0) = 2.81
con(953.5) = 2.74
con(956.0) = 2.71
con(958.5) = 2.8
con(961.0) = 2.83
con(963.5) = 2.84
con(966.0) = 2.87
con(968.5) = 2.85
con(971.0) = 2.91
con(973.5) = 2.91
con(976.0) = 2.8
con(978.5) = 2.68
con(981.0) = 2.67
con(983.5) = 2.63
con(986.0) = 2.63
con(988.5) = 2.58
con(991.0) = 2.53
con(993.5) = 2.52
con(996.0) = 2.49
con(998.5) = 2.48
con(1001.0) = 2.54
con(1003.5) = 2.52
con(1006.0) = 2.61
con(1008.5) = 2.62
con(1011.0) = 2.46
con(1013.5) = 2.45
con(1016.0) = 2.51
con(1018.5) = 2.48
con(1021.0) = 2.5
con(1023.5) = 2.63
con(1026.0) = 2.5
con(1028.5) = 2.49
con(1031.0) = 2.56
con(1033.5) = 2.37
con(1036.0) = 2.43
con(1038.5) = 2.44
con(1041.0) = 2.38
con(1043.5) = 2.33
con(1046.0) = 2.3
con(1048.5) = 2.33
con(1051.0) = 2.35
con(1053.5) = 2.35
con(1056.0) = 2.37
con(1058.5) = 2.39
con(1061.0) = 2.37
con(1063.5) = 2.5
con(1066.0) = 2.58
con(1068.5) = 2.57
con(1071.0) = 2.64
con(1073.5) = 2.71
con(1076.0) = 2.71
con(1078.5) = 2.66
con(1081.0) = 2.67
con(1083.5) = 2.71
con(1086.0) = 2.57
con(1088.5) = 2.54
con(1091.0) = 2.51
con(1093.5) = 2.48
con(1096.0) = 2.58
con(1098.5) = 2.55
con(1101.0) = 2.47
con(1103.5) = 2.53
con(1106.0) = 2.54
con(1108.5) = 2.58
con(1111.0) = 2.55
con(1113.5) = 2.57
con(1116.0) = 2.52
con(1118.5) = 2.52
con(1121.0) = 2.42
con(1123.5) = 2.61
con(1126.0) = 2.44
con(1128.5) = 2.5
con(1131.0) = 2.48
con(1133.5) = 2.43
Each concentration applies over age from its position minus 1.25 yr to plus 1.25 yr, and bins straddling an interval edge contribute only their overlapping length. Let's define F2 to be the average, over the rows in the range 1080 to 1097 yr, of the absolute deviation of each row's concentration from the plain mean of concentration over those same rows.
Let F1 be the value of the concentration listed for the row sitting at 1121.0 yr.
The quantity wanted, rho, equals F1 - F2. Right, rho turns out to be 2.36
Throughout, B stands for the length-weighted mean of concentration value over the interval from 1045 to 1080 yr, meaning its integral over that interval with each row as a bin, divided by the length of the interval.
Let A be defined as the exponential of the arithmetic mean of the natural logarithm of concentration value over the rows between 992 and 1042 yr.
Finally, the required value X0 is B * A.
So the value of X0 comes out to 6.22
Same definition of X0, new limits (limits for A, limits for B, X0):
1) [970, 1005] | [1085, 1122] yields 6.66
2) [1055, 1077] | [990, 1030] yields 6.39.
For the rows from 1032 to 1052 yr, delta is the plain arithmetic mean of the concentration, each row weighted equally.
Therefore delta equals 2.37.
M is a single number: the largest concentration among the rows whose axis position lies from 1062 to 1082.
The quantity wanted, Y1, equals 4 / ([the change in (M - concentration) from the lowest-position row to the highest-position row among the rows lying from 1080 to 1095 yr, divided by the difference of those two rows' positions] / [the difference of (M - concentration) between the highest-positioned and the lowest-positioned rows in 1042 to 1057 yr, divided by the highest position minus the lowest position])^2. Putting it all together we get 0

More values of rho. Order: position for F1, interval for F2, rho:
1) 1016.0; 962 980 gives 2.45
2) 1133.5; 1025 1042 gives 2.38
